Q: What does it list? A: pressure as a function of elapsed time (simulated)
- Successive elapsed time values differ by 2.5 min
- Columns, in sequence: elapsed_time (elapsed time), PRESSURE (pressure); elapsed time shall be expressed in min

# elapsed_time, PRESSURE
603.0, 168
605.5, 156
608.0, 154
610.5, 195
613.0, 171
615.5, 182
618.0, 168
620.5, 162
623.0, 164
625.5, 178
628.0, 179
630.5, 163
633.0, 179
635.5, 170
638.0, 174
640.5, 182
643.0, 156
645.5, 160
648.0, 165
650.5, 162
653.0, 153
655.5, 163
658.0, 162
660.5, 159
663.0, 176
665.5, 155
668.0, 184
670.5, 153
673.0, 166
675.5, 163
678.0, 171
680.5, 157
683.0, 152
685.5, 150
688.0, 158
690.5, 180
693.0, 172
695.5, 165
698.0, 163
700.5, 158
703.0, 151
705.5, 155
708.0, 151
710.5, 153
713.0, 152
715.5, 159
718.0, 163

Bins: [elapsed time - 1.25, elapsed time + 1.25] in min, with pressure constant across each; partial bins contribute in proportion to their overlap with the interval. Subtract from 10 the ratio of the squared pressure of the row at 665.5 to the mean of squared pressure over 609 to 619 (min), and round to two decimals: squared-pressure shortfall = 9.25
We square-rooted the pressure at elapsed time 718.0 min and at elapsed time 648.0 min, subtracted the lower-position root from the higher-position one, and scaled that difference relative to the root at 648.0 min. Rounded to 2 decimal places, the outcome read -0.01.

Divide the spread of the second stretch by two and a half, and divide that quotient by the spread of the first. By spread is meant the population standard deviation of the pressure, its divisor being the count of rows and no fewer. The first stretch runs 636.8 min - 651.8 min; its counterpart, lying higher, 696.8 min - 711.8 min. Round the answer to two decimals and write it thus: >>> 0.19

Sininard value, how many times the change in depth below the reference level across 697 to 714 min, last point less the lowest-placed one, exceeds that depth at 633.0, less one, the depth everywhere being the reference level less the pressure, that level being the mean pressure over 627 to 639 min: -2.8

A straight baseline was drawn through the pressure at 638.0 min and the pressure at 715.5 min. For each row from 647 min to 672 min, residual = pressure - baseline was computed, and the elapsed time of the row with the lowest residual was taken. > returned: 653.0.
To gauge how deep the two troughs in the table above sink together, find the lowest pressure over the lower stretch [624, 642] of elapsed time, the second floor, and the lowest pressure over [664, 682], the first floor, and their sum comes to 316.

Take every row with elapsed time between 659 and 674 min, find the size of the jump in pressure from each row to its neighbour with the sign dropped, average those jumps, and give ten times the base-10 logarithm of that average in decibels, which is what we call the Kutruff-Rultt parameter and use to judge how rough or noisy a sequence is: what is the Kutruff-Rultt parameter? 13.5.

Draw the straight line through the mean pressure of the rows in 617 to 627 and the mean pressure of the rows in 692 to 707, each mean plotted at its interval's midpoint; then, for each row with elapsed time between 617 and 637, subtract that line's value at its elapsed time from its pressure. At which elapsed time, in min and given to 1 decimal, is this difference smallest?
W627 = 620.5 min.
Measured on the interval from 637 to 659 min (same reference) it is 653.0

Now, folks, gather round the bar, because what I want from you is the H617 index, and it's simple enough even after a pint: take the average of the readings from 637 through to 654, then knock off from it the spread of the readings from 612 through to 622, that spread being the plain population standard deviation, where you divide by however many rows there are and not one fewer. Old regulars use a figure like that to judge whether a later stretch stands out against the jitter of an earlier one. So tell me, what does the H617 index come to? 157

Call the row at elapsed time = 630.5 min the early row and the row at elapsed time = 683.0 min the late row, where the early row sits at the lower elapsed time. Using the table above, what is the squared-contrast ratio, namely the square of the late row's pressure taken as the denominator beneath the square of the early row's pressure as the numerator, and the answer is 1.15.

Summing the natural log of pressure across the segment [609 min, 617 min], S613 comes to 16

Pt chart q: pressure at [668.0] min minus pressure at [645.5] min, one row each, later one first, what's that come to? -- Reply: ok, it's 24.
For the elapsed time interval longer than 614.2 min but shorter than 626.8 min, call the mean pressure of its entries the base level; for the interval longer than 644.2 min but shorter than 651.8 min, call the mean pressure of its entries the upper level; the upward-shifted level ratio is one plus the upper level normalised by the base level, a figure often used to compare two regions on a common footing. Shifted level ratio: 1.95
